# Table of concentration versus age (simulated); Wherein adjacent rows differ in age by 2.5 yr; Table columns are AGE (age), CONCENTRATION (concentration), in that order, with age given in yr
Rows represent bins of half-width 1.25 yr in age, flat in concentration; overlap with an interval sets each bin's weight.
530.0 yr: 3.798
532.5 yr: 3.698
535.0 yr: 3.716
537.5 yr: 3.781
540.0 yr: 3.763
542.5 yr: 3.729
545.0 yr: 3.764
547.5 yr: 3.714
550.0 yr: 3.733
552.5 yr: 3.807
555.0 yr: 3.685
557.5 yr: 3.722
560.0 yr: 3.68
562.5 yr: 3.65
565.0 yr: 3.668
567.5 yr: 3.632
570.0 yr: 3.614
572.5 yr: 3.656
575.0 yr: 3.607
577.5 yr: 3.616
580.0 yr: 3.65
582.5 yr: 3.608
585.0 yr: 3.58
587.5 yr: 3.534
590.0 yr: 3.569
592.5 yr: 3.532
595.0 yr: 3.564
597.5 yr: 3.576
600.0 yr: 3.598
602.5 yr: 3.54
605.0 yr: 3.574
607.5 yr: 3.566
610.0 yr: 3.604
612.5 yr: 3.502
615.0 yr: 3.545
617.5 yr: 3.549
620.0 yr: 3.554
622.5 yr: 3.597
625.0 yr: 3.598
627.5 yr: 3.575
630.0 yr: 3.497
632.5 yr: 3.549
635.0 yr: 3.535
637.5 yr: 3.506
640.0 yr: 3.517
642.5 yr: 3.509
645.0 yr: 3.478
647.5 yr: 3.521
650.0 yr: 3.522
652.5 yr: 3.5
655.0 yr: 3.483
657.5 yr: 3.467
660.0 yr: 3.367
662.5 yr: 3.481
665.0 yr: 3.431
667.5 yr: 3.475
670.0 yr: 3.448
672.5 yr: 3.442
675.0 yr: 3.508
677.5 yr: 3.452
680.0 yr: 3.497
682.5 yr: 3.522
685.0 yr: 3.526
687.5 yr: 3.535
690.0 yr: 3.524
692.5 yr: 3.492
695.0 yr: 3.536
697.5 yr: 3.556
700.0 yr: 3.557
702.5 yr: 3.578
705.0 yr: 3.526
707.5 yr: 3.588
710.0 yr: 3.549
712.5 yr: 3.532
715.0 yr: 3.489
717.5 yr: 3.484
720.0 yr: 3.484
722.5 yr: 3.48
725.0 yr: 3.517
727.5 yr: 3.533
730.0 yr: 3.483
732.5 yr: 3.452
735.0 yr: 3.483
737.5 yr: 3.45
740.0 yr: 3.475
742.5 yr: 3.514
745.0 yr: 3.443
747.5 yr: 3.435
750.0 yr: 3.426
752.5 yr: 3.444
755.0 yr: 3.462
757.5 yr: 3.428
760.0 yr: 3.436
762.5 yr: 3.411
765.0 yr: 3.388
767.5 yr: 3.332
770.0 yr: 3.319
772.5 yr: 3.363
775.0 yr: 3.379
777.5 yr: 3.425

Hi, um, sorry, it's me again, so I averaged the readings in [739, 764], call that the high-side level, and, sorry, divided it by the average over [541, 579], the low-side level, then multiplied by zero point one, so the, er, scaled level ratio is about 0.094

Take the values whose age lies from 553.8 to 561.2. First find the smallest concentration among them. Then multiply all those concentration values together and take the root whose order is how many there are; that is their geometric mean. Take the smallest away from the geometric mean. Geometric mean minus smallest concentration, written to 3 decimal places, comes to 0.016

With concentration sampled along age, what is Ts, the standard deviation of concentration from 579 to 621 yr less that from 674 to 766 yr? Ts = -0.014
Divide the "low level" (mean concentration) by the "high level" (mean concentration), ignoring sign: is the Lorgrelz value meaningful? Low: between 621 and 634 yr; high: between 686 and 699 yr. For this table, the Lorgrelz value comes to 1.01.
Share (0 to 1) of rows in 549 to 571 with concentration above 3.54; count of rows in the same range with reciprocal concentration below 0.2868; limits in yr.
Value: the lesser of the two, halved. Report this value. 0.50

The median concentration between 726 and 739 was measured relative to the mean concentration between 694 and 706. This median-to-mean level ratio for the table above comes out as 0.98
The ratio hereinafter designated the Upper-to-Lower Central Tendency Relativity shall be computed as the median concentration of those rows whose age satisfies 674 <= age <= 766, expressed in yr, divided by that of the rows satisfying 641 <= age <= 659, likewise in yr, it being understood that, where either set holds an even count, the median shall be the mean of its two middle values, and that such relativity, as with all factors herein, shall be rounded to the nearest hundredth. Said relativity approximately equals 1.00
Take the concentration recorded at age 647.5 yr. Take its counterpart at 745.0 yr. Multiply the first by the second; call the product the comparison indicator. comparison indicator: 12.1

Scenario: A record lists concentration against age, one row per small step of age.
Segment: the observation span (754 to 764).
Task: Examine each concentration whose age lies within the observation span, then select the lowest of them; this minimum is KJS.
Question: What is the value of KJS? 3.411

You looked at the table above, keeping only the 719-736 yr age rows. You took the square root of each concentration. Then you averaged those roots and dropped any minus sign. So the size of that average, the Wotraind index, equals 1.87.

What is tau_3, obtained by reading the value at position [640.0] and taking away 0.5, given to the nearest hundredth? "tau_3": 3.02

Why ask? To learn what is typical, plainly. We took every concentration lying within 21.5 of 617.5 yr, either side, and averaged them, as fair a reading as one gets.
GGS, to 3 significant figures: 3.56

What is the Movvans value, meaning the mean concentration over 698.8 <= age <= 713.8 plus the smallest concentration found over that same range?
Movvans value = 7.08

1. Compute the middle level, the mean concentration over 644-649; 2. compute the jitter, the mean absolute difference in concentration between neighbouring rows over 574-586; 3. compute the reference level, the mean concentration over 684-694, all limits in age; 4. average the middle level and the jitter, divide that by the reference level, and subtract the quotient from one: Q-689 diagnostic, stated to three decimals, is 0.499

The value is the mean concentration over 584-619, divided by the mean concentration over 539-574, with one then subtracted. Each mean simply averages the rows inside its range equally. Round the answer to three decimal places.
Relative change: -0.038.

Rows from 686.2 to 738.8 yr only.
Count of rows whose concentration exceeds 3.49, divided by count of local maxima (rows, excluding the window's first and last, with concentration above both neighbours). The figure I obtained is 3.25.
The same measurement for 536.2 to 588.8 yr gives 3.50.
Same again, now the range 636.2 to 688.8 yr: 2.20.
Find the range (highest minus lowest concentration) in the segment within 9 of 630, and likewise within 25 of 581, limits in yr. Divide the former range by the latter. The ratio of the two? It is 0.5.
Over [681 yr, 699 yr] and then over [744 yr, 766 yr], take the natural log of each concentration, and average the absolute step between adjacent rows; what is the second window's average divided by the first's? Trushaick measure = 0.92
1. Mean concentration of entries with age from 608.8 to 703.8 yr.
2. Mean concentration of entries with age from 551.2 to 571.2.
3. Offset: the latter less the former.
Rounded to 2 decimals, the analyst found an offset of 0.17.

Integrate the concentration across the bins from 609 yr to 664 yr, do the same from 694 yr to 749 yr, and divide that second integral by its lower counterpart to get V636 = 0.996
